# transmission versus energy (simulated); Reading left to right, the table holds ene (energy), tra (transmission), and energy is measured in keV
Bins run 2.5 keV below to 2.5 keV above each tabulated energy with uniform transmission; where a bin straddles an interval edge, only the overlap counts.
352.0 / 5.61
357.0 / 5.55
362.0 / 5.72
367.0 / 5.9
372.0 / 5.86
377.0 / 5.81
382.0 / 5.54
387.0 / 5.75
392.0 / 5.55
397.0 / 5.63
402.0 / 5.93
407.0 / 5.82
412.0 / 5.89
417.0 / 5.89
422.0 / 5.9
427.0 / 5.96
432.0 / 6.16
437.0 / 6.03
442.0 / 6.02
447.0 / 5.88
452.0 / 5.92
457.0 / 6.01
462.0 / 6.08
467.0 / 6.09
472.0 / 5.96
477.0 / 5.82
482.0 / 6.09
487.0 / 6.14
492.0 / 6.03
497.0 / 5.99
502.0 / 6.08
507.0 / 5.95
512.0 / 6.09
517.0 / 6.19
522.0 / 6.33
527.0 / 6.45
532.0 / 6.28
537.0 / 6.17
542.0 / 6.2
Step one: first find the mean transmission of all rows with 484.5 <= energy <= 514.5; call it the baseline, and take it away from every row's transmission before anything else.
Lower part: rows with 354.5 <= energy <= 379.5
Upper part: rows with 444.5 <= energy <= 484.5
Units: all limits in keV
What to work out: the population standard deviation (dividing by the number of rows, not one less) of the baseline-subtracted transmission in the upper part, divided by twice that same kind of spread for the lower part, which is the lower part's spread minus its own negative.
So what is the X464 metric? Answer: 0.4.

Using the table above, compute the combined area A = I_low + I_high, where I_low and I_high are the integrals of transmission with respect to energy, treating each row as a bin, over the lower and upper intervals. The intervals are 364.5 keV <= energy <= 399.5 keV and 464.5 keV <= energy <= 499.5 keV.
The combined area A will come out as 411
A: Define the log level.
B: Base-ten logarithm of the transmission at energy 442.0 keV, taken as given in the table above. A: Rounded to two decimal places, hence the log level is 0.78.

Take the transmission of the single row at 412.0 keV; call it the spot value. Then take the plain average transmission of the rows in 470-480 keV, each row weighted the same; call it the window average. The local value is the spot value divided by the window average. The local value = 1.00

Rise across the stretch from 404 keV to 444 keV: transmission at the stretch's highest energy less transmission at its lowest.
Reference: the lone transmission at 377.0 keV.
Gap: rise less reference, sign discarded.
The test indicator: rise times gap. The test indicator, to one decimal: 1.1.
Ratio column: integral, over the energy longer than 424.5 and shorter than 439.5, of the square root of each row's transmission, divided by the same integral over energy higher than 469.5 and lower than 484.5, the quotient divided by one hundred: 0.0101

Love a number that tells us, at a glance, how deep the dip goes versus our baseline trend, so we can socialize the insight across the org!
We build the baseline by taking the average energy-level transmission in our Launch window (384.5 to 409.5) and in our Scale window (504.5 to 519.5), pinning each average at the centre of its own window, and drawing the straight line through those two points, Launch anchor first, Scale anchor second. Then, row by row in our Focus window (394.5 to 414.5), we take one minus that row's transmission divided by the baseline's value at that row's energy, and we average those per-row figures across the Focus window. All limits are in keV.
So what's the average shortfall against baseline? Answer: -0.010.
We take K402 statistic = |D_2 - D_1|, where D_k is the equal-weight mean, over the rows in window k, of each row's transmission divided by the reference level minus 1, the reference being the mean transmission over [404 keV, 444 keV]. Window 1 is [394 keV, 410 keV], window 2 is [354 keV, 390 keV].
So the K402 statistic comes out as 0.010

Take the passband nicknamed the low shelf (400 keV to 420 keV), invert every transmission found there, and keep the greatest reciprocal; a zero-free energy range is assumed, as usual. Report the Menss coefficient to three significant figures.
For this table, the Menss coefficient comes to 0.172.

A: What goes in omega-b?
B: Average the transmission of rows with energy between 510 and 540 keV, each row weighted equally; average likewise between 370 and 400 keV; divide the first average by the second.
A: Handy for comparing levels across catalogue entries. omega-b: 1.10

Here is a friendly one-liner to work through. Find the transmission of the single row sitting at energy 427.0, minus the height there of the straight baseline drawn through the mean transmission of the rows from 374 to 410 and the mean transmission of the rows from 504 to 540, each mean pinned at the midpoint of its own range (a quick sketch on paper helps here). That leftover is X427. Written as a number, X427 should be 0.11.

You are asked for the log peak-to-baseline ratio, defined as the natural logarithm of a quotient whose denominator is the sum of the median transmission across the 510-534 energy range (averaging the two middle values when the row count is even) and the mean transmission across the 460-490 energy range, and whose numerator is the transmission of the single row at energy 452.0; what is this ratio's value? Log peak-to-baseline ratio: -0.732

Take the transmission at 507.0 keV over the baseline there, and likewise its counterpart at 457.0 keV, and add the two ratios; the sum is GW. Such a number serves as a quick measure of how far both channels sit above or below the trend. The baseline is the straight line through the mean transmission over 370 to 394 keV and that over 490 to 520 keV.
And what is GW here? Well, 2.00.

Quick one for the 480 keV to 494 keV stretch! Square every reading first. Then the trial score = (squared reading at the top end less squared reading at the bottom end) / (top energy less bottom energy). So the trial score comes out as -0.07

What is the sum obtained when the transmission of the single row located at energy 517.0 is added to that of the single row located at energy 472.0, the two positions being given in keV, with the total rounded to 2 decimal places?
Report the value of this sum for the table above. 12.15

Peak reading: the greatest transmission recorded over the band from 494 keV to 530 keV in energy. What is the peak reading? 6.45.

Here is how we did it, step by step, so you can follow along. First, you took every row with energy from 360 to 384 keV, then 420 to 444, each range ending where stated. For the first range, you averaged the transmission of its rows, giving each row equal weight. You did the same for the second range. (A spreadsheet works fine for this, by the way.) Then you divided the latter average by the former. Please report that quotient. 1.04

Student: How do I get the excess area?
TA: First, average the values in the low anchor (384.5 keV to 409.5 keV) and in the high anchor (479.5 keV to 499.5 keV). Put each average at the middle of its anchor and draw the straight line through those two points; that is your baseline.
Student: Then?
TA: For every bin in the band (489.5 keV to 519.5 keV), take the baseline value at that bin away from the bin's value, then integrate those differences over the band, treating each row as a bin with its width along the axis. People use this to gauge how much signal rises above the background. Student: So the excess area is -2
